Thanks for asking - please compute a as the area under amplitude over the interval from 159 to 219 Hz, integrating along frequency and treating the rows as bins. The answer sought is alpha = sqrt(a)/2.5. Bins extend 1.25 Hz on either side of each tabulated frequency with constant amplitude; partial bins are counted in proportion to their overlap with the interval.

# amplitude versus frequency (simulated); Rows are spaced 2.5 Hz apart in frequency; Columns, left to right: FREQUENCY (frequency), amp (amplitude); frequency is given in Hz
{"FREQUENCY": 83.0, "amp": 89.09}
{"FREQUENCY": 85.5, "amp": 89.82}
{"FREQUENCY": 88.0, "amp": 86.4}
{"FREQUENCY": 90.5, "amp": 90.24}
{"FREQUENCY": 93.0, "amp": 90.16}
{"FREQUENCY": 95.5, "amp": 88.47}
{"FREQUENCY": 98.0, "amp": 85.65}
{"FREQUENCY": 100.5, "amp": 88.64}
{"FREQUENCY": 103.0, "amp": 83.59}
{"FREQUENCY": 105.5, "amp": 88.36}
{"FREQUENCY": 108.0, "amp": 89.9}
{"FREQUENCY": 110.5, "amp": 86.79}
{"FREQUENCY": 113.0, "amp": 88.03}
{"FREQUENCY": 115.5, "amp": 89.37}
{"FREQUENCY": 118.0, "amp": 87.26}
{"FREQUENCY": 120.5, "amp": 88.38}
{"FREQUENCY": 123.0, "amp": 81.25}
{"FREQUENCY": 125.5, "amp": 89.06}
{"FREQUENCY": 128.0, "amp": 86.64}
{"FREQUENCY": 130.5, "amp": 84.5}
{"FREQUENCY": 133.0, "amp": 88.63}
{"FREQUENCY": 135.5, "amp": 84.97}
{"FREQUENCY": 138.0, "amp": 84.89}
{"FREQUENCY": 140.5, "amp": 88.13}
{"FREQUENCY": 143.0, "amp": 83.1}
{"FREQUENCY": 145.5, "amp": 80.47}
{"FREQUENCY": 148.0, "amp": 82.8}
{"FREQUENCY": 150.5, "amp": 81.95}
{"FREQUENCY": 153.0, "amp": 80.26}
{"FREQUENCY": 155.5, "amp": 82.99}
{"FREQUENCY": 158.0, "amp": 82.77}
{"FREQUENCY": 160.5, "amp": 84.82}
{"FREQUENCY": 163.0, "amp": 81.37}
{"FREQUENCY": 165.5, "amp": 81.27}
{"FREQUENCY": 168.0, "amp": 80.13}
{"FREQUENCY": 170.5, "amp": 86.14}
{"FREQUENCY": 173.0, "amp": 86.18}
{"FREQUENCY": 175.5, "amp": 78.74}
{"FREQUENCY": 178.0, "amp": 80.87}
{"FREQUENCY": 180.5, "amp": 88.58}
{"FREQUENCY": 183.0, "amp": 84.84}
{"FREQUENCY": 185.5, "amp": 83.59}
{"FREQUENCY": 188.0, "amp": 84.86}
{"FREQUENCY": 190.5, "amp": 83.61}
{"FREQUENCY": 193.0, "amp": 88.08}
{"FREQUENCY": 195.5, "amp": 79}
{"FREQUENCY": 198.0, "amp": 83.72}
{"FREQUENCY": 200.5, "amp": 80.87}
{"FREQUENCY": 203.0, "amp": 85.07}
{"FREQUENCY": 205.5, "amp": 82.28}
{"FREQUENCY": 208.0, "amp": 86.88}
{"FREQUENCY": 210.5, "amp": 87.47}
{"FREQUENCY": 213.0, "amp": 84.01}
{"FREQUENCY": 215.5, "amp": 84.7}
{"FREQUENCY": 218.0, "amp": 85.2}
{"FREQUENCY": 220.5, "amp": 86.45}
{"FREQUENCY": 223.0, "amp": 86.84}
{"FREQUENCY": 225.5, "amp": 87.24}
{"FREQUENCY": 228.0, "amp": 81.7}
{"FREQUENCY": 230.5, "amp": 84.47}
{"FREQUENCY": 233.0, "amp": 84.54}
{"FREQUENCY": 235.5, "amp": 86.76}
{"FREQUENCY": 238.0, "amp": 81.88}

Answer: 28.4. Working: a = 5030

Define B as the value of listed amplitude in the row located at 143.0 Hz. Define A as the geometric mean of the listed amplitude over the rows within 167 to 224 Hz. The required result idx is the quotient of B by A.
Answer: 0.99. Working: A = 84.2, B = 83.1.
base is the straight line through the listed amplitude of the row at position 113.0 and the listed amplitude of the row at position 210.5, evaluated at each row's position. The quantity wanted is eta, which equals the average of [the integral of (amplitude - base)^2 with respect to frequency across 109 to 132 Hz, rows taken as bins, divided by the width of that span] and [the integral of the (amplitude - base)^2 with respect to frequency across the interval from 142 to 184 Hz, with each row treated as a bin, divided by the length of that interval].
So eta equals 19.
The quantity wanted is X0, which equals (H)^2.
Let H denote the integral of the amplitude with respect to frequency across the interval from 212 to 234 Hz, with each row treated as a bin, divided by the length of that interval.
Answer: 7231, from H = 85.0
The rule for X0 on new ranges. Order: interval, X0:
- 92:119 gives 7713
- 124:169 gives 7027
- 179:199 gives 7140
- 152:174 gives 6868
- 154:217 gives 7007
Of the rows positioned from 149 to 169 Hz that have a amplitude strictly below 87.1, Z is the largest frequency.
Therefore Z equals 168.0 Hz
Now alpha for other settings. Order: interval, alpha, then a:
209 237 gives 19.6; 2391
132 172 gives 23.1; 3336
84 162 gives 32.8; 6713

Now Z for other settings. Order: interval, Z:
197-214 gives 213.0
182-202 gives 200.5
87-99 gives 98.0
